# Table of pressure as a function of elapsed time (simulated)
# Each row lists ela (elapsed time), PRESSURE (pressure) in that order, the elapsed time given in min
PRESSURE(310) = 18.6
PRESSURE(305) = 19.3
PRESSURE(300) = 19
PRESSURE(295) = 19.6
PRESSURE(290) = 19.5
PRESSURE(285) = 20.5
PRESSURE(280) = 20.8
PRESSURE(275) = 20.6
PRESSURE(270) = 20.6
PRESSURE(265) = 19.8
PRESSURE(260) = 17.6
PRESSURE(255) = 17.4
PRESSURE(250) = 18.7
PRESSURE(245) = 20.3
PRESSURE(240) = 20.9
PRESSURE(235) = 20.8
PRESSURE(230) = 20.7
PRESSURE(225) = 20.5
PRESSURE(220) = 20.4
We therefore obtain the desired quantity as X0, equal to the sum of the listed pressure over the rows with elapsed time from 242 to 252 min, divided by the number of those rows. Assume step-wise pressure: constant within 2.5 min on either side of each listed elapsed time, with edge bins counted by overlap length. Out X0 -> 19.5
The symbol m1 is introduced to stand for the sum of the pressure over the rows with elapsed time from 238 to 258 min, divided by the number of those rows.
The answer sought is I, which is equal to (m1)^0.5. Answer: 4.396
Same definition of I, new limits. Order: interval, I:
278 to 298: 4.483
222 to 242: 4.552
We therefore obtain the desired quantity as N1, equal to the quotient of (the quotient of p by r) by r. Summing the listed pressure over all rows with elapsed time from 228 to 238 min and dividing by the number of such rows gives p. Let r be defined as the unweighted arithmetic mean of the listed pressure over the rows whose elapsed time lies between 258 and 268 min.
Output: 0.059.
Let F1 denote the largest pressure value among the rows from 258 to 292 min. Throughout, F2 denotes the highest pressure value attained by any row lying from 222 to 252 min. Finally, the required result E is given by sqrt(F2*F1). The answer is 20.8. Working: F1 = 20.8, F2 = 20.9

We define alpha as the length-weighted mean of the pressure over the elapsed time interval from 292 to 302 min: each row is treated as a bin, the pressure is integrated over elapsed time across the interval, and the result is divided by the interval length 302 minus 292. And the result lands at 19.3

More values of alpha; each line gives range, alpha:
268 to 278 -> 20.6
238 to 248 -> 20.5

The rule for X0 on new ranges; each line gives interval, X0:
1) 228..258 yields 19.8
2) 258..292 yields 19.9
